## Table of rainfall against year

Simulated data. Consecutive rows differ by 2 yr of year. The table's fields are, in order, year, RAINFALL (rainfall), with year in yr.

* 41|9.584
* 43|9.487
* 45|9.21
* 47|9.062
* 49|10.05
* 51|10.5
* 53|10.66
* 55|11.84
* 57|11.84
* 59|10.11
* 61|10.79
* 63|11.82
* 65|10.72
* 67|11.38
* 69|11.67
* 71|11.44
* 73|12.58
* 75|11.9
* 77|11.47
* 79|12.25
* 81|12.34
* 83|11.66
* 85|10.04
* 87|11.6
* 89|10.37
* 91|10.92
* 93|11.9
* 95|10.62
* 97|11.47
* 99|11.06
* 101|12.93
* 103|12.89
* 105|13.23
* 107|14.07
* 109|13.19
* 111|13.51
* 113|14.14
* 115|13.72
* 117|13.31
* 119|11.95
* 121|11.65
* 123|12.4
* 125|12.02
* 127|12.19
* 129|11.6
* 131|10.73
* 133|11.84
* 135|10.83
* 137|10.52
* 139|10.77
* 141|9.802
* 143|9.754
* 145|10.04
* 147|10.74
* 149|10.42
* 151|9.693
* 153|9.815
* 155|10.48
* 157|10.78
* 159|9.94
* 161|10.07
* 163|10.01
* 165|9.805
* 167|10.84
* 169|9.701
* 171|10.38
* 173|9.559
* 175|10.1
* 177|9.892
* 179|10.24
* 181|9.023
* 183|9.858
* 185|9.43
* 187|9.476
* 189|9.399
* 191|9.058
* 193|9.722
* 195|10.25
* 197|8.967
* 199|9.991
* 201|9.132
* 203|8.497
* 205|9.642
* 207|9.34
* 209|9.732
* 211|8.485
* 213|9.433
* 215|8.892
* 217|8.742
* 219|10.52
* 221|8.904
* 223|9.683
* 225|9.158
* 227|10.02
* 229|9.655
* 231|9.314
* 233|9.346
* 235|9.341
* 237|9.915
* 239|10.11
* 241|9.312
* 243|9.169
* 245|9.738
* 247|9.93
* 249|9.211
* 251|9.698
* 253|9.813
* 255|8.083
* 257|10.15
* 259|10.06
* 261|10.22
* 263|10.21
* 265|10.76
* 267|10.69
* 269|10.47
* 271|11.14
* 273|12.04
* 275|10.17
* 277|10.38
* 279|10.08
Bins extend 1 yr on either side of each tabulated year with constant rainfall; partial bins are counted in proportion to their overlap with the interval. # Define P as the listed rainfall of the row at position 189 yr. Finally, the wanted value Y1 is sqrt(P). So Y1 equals 3.07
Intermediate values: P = 9.399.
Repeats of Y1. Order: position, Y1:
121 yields 3.41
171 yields 3.22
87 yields 3.41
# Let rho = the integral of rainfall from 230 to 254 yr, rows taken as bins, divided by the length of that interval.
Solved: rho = 9.6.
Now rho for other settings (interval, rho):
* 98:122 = 13.0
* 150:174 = 10.1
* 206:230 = 9.4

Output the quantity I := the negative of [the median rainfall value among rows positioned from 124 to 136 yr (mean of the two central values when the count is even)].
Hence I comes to -11.7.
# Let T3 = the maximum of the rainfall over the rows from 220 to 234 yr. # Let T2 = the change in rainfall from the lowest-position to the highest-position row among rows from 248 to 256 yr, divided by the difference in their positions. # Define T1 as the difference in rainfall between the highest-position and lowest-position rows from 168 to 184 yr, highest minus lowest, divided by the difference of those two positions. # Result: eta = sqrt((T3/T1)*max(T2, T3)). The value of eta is 95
